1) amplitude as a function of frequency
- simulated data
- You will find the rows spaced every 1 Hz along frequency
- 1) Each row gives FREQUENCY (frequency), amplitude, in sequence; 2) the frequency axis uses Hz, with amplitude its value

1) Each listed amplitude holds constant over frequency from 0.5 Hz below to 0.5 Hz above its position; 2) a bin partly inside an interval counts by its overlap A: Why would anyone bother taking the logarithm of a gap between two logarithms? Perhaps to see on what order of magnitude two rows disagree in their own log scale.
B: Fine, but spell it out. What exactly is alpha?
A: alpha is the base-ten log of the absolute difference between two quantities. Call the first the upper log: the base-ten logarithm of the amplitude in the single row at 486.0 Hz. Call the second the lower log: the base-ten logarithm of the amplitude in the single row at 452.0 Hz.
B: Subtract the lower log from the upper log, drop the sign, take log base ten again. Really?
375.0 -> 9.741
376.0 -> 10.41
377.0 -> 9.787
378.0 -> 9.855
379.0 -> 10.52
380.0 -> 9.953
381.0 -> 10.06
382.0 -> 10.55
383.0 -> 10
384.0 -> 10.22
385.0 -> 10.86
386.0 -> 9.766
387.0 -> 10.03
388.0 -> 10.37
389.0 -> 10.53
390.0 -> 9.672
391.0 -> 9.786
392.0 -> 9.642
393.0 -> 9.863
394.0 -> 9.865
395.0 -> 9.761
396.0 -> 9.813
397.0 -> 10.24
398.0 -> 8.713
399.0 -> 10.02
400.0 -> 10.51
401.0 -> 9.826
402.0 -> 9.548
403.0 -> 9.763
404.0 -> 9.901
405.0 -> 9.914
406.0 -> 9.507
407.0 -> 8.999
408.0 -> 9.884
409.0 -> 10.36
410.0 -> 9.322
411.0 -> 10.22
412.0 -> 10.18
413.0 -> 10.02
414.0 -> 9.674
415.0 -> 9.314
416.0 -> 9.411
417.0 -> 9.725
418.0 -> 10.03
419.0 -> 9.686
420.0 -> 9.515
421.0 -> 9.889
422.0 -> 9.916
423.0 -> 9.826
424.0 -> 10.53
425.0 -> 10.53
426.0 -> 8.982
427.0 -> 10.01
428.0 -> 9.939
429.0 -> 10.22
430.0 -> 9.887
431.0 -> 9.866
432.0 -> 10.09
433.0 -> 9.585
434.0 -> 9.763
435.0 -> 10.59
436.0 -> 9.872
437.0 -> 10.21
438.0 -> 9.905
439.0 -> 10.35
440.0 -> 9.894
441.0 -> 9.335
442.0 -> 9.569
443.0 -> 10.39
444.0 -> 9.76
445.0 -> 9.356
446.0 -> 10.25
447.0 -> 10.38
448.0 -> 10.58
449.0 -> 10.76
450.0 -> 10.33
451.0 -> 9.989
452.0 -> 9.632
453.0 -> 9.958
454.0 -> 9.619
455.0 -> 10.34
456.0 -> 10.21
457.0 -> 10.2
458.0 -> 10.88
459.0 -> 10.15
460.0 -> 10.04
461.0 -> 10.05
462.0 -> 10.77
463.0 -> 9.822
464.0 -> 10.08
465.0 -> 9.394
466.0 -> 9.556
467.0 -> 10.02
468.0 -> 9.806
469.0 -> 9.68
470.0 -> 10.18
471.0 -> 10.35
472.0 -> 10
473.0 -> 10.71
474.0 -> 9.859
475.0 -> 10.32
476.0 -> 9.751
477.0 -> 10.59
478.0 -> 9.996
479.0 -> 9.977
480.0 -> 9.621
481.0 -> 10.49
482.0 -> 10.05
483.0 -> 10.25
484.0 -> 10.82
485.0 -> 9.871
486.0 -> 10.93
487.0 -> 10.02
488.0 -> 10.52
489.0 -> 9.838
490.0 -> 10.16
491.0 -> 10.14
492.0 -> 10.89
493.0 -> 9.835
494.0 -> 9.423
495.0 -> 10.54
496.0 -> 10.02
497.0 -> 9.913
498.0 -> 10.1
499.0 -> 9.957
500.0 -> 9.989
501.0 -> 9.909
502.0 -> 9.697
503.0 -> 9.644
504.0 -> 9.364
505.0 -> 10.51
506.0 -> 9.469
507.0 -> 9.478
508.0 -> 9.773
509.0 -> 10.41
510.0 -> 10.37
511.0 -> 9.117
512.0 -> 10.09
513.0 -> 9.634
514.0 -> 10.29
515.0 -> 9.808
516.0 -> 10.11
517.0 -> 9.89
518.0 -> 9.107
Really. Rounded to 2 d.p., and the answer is -1.26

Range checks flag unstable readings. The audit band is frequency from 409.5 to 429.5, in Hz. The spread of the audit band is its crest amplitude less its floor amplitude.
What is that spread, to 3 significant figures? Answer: 1.55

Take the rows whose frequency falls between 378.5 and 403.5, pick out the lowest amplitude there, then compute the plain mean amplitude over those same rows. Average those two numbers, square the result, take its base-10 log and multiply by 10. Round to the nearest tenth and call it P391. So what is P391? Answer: 19.4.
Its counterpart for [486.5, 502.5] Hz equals 19.8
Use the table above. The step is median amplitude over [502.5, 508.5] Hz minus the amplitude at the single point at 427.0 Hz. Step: -0.45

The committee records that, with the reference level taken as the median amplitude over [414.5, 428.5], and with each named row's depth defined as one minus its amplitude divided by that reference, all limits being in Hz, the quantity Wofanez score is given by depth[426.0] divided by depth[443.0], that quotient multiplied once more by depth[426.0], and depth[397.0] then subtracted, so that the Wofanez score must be -0.11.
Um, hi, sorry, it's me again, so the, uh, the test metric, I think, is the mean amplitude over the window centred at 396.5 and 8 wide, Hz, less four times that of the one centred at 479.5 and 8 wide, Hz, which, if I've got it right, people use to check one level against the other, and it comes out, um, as -30.5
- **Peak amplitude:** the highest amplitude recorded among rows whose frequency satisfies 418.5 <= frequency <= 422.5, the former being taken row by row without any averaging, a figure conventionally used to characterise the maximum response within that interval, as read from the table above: 9.916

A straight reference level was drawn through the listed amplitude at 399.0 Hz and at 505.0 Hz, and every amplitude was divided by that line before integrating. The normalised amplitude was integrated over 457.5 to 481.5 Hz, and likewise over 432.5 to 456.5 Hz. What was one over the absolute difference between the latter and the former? 8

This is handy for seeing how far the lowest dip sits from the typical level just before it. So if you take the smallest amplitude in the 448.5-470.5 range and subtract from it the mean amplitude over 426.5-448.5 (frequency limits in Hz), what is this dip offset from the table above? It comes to -0.60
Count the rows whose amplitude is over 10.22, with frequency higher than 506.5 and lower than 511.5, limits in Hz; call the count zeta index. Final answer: 2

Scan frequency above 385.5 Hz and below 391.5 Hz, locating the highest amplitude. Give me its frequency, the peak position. 389.0 Hz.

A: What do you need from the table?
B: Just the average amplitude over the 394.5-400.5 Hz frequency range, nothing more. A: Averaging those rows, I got 9.8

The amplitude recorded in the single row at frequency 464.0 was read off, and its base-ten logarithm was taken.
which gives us 1.00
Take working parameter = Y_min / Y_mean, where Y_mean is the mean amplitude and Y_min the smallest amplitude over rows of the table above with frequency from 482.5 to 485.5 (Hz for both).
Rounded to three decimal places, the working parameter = 0.957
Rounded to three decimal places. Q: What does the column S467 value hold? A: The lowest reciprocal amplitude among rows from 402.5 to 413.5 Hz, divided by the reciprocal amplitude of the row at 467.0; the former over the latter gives 0.967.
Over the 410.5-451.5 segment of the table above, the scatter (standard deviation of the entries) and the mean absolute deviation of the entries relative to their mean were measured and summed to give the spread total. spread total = 0.71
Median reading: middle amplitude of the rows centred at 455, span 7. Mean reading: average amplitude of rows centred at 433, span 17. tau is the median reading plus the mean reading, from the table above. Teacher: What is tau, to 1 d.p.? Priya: 20.1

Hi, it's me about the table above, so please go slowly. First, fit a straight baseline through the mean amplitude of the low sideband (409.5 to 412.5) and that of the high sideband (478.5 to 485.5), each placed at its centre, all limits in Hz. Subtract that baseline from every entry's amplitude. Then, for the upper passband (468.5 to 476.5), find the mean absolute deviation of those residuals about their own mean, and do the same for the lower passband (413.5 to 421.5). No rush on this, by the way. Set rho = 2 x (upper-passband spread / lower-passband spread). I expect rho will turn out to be 3.16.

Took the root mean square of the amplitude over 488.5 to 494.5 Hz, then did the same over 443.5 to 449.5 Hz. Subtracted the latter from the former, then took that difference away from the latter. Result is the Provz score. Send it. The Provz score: 10.3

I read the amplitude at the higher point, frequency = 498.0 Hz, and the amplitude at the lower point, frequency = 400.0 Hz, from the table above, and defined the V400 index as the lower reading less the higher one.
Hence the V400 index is 0.4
